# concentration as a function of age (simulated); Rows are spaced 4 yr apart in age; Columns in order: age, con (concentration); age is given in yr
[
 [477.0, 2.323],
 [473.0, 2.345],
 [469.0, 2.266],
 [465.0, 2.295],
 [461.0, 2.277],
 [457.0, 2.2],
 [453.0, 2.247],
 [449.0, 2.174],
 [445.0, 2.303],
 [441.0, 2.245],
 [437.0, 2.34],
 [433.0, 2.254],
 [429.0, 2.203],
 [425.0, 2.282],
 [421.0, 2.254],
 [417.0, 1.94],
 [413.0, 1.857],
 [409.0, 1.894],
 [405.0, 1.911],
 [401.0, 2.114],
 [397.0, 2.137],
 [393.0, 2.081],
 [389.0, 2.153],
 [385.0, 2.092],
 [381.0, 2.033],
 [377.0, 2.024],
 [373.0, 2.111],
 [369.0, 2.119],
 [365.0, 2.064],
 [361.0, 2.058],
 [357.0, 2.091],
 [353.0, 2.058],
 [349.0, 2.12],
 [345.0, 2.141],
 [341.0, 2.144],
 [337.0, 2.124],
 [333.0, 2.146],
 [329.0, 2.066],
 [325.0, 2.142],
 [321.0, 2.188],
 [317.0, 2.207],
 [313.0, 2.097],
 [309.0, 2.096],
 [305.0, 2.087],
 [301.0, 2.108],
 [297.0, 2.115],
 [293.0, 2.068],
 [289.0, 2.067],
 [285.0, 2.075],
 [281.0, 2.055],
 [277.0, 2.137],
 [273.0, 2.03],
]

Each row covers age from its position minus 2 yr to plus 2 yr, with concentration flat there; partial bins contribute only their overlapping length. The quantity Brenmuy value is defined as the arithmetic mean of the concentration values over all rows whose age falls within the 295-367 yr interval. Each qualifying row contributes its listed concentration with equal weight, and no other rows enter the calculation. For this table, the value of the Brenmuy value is 2.11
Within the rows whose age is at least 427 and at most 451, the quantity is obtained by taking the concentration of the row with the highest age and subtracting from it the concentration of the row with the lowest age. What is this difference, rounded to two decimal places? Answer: -0.03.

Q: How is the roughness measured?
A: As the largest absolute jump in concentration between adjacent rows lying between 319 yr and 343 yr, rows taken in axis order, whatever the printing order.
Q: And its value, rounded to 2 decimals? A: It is 0.08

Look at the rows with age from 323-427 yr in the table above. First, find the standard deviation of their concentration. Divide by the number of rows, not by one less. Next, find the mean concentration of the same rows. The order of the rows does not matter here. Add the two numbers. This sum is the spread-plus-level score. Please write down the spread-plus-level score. 2.18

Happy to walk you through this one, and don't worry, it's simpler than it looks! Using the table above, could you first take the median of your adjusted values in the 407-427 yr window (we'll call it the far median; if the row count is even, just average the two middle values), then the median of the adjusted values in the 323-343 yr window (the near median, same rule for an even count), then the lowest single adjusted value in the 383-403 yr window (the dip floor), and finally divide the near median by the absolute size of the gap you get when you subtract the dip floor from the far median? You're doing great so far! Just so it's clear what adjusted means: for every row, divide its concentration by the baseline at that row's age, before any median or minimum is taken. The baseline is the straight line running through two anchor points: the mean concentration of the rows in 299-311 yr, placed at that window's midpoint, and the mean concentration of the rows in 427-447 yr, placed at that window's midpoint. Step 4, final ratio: 13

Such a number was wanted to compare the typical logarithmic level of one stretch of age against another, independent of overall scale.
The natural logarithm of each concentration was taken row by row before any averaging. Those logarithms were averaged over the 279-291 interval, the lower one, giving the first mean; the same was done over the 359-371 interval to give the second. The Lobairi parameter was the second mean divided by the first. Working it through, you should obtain 1.01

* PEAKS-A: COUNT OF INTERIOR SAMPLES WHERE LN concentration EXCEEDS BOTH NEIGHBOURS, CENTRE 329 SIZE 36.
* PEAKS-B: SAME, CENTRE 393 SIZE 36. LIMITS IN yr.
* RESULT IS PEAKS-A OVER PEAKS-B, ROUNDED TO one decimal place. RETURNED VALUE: 1.5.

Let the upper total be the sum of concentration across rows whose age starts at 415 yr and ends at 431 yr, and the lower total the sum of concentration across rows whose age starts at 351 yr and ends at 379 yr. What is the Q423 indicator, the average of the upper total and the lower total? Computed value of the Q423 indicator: 12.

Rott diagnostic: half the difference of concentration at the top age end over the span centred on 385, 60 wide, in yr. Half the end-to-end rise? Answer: -0.12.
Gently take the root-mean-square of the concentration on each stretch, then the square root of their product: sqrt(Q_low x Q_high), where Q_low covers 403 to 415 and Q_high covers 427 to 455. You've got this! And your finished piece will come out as 2.06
